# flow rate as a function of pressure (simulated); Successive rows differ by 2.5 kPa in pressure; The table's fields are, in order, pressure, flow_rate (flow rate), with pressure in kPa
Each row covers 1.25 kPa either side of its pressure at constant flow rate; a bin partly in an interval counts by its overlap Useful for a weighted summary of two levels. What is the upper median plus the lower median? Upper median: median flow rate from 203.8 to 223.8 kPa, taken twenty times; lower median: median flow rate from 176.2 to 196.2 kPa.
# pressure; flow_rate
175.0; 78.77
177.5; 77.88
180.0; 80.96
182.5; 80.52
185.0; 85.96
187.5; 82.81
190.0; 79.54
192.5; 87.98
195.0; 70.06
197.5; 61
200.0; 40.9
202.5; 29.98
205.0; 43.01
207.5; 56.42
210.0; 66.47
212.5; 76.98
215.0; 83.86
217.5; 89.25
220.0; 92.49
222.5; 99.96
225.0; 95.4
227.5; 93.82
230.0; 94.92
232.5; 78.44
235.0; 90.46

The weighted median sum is 1689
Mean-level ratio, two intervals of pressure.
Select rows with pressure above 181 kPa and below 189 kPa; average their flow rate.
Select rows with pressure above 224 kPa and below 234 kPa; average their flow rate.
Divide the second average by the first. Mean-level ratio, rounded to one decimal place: 1.1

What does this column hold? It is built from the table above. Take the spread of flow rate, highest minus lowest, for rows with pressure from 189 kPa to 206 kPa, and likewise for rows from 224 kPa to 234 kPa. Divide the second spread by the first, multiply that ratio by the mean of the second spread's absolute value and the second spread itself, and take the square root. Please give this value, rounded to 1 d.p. 2.2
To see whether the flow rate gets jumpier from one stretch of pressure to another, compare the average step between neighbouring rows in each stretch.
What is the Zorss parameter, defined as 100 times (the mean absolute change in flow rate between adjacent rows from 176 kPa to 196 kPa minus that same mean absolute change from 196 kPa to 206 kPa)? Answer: -872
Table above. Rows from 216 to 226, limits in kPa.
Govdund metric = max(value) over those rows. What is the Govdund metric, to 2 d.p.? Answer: 99.96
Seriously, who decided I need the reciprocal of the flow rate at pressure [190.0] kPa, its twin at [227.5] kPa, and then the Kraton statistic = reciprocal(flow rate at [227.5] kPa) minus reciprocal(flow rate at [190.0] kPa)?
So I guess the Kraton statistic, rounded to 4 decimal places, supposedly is -0.0019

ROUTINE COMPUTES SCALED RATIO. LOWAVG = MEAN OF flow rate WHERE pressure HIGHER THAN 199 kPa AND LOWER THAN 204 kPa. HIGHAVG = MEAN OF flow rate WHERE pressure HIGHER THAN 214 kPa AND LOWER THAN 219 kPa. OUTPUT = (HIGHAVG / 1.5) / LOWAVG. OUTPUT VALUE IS 1.6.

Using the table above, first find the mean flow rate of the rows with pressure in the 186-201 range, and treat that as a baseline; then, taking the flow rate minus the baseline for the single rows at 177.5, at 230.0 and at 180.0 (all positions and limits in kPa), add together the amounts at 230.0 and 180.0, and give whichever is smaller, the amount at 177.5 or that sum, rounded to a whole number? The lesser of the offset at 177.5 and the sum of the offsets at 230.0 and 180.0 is 7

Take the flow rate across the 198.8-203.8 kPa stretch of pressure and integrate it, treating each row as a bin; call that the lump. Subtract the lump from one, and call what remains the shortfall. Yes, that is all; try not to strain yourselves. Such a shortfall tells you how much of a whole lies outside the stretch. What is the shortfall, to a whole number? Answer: -176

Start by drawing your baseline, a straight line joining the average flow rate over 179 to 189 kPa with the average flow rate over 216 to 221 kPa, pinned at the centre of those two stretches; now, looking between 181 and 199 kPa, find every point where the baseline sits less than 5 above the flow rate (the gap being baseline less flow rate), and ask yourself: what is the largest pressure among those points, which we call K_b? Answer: 192.5 kPa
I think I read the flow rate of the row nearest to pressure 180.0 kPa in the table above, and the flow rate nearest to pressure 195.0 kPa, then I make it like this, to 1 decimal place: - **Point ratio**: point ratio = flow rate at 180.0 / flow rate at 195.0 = 1.2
